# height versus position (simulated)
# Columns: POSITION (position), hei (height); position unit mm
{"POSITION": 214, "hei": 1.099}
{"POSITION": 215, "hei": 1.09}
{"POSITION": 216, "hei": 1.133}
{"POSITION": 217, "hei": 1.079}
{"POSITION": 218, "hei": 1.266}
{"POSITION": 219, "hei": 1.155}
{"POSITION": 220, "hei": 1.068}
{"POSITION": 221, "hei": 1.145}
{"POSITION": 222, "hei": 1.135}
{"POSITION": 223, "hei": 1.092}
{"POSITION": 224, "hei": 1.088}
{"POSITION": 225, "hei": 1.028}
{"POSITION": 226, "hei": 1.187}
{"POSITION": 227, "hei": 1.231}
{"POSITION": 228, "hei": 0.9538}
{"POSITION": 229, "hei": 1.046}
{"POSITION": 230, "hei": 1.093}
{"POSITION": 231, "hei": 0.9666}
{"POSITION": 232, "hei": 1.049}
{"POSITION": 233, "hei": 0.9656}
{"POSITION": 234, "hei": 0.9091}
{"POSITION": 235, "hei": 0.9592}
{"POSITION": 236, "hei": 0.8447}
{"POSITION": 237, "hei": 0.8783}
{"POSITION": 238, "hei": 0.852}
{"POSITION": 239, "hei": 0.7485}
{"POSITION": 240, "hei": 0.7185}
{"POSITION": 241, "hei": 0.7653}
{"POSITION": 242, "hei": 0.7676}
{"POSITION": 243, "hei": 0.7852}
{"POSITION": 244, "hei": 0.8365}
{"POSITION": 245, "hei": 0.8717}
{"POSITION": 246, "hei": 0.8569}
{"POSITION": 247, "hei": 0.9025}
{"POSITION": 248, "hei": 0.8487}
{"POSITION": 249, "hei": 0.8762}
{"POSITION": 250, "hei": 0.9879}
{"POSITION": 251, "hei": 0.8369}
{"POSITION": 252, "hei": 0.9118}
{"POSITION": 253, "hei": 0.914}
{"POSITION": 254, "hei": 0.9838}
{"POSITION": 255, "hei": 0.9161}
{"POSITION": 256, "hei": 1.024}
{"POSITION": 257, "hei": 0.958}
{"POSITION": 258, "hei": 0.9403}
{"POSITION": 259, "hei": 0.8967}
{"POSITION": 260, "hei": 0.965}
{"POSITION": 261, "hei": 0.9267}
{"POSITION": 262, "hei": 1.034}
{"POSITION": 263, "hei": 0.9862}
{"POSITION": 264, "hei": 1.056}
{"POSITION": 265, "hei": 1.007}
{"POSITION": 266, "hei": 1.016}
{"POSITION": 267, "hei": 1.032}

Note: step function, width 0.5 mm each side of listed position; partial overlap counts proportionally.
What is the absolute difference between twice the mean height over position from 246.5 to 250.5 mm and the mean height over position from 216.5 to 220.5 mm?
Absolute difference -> 0.67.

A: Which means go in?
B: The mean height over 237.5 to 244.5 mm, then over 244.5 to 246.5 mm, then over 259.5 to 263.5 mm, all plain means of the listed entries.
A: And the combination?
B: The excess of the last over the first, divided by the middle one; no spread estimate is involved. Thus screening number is 0.2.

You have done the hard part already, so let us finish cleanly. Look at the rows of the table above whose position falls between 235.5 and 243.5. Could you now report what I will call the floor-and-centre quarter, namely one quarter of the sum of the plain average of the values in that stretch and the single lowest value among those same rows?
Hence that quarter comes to 0.38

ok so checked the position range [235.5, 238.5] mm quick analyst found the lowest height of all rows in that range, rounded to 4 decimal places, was 0.8447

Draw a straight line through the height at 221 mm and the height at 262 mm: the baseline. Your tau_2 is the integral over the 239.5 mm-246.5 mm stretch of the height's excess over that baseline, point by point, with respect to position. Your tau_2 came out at -2.00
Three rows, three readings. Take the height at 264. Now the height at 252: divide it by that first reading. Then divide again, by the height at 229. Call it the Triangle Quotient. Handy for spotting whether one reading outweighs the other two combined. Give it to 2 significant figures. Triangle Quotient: 0.83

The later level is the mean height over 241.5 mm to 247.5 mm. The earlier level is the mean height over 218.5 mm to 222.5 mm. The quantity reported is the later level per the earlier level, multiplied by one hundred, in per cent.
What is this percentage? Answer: 74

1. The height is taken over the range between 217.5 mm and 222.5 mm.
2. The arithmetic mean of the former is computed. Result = 1.15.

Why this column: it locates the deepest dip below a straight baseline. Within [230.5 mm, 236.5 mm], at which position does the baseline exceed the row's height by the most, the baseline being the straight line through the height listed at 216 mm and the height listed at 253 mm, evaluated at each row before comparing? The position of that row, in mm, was 236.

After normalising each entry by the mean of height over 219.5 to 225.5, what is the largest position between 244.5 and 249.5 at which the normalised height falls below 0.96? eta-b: 249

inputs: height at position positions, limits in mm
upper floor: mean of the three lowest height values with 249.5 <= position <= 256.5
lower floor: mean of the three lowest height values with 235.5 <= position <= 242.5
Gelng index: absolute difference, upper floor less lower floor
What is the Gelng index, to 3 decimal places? 0.143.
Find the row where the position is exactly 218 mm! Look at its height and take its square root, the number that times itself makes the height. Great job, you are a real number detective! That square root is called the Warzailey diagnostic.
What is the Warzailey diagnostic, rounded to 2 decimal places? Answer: 1.13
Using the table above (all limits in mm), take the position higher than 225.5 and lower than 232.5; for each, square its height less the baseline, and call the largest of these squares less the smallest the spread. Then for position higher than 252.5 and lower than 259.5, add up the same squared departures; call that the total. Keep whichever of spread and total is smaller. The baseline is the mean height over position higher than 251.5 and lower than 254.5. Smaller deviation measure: 0.01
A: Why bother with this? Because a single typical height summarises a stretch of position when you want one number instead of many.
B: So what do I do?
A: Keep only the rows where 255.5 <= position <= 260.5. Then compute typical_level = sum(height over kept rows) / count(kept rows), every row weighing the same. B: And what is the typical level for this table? 0.96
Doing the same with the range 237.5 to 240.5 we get 0.77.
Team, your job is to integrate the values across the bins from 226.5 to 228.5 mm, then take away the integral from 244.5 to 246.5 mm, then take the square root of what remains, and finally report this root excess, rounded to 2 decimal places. 0.68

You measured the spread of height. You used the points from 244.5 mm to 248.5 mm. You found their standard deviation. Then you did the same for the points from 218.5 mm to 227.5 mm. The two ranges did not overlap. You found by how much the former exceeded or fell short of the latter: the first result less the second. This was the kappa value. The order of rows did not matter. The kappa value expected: -0.039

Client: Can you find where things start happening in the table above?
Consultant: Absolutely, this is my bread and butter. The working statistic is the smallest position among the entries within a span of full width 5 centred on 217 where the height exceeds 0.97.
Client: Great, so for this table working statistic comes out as 215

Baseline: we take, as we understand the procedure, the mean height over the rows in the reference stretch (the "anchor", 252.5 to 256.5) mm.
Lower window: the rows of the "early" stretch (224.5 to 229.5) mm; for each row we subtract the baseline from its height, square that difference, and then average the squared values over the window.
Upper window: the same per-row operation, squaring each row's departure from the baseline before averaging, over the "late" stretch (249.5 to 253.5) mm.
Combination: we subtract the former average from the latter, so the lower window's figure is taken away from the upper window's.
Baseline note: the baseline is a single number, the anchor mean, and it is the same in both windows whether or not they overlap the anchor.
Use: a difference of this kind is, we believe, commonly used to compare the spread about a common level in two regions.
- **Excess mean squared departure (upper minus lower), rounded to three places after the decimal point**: -0.022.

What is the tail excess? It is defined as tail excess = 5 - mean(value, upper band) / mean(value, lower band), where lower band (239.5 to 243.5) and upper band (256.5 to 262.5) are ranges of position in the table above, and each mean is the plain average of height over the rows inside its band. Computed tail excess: 3.74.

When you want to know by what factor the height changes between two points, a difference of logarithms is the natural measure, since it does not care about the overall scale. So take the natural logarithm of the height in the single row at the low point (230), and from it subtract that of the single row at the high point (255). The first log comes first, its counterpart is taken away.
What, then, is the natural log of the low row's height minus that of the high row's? 0.18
